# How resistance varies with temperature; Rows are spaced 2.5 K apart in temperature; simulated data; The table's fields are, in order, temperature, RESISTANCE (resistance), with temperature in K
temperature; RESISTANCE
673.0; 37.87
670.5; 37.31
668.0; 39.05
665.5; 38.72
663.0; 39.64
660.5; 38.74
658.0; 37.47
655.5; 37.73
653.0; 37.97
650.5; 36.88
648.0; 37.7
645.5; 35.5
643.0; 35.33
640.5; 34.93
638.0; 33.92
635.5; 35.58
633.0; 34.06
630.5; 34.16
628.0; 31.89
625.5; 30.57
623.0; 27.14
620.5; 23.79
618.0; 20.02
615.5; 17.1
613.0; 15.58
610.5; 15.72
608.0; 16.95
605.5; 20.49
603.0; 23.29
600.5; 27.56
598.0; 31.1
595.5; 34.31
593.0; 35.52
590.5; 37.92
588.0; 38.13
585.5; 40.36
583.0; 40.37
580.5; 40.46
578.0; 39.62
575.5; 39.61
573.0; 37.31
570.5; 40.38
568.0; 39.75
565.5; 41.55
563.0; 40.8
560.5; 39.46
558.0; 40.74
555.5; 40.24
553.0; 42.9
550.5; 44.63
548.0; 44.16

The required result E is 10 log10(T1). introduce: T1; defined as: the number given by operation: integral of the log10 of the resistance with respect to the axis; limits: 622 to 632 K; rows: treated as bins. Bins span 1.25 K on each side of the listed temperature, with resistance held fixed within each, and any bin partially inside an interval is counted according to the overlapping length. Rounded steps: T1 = 14.9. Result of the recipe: 11.74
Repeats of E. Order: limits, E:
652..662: 11.99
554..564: 12.06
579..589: 12.04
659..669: 12.02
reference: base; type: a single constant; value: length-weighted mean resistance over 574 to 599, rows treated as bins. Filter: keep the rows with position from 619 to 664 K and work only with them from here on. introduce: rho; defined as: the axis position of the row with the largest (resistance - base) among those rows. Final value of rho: 663.0 K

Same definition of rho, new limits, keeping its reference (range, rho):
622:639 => 635.5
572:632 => 580.5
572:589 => 580.5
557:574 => 565.5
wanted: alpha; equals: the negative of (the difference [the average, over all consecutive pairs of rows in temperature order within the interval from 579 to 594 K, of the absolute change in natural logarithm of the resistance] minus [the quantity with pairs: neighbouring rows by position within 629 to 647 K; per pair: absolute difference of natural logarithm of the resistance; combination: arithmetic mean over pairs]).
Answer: 0.00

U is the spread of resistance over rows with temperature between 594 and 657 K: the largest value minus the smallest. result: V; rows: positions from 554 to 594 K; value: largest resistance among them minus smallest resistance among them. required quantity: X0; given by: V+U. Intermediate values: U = 22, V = 6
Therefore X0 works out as 28.4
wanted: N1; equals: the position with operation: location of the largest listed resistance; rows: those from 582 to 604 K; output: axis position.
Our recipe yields 583.0 K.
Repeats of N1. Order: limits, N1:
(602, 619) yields 603.0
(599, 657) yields 653.0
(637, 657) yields 653.0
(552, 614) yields 553.0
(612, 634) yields 630.5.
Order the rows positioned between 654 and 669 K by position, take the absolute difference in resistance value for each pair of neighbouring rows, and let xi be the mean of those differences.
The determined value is 0.7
